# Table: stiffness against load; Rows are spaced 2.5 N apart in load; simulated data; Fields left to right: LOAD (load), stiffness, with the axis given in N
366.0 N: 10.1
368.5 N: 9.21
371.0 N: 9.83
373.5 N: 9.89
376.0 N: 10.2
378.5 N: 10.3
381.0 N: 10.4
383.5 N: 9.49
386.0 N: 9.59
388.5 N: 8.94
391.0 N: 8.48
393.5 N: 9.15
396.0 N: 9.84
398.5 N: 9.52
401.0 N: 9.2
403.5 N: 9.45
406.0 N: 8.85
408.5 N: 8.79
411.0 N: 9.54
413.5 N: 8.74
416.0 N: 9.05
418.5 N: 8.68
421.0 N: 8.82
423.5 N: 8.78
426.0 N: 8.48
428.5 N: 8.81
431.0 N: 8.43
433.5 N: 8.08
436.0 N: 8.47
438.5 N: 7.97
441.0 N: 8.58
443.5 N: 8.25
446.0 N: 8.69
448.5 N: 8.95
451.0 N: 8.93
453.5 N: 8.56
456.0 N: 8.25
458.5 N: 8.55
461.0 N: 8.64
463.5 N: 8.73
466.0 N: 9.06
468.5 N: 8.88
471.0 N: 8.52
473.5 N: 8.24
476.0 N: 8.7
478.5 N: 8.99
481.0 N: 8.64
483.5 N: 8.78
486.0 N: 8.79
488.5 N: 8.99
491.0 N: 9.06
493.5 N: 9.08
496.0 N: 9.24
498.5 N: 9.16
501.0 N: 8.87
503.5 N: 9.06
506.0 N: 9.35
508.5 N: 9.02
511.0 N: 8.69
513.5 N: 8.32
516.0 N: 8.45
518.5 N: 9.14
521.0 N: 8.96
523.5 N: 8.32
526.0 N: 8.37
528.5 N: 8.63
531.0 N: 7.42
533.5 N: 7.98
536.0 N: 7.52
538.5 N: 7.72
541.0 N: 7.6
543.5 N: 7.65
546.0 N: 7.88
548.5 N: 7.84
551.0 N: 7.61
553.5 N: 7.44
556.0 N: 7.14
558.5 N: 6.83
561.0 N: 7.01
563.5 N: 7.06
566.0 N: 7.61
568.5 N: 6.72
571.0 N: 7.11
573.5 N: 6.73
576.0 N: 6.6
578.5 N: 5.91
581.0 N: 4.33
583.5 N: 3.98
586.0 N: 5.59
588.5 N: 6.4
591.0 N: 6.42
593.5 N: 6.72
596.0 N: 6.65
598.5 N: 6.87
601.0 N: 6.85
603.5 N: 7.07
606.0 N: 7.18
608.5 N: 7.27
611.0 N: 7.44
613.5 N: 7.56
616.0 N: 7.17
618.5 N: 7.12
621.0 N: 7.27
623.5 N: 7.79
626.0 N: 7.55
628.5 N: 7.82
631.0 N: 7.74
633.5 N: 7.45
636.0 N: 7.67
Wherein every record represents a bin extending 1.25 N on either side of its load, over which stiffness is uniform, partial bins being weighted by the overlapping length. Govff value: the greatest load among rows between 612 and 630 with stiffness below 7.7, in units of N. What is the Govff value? 626.0 N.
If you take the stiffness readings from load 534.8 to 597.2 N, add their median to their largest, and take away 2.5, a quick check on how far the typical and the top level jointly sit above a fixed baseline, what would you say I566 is 12.4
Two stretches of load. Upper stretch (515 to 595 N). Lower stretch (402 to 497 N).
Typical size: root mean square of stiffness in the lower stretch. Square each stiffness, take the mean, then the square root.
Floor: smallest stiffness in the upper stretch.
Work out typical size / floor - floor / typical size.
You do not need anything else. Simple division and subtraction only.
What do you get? 1.74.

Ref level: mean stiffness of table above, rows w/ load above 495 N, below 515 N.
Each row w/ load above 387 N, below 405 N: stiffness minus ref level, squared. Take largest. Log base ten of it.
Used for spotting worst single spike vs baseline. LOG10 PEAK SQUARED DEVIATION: -0.1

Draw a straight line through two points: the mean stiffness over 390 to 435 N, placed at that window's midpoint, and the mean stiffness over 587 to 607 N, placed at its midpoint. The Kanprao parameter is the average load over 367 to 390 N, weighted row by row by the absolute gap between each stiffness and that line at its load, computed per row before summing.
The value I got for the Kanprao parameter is 378.3 N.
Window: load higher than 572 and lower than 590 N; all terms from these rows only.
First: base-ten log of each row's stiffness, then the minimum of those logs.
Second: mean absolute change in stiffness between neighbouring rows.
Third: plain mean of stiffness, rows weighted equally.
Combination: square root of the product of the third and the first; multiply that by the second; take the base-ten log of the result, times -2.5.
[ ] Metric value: -0.5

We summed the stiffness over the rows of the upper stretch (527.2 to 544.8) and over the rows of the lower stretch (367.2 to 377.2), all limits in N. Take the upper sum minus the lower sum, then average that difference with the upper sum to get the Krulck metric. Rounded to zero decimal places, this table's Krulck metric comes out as 35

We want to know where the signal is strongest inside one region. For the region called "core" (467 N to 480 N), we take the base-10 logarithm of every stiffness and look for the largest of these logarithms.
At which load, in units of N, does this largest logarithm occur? 478.5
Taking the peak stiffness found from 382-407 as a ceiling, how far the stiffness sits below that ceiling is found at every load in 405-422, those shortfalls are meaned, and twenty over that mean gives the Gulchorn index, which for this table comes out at 22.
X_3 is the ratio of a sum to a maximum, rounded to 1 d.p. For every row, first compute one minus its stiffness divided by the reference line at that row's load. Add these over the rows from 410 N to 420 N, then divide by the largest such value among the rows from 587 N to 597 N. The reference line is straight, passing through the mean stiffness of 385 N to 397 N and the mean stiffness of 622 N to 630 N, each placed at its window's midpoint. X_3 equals 0.1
